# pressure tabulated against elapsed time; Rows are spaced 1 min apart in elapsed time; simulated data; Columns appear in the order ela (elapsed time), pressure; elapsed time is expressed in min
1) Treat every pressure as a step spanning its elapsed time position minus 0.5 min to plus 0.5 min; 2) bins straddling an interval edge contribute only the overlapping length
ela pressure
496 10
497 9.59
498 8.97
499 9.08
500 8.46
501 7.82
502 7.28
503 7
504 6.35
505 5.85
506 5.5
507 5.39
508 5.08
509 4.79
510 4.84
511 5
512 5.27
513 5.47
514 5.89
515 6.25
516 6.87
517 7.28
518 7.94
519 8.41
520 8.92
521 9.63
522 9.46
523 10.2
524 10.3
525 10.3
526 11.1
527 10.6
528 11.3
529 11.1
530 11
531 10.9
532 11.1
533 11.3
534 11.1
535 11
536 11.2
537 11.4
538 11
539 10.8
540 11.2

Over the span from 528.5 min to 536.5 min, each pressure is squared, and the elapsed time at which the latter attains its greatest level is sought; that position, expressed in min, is 533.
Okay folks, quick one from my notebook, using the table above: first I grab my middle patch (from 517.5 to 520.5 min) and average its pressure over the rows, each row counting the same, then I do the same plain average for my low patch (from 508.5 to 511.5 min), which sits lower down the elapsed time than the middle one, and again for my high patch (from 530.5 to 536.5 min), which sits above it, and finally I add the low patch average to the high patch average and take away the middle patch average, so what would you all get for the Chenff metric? 7.6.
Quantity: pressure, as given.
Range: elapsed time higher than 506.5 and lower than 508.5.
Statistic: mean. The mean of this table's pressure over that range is 5.2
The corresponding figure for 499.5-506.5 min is 6.9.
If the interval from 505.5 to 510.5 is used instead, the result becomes 5.1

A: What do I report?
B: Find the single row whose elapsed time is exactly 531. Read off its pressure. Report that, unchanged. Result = 10.9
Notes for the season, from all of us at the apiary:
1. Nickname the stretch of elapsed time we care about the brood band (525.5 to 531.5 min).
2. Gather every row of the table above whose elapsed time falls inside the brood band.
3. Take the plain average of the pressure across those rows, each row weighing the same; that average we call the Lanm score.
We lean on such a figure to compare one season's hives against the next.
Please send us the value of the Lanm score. 11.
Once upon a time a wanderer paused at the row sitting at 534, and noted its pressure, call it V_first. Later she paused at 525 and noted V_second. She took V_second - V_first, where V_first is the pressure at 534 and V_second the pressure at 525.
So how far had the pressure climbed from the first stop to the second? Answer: -1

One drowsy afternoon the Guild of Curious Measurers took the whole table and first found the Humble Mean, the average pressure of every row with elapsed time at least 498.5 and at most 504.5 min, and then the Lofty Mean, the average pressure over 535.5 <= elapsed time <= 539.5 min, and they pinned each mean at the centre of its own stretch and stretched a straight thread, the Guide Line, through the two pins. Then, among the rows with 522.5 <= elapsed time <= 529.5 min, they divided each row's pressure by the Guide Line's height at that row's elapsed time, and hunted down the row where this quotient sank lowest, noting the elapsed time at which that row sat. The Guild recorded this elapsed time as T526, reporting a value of 525 min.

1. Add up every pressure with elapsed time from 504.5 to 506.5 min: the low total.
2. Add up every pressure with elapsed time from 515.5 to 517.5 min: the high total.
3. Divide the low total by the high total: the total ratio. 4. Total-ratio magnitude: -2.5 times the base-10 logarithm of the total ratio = 0.24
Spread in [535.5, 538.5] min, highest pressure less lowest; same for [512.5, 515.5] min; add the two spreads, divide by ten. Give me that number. 0.118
